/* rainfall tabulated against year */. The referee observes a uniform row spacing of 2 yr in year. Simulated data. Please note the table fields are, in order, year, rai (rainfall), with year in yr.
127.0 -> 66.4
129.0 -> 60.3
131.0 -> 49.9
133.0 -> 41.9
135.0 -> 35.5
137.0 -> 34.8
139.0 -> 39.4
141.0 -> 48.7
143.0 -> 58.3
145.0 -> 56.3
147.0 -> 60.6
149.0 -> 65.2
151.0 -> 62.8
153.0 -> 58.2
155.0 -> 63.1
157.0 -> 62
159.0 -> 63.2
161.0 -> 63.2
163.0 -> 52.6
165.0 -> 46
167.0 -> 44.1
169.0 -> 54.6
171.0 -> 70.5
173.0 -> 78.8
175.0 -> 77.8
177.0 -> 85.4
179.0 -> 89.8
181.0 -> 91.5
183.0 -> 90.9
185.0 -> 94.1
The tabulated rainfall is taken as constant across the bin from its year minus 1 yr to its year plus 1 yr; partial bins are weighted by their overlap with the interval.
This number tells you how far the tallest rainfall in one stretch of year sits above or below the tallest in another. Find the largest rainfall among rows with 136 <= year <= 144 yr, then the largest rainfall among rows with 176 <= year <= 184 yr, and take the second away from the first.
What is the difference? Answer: -33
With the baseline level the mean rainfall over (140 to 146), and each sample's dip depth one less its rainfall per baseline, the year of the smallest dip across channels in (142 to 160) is 149.0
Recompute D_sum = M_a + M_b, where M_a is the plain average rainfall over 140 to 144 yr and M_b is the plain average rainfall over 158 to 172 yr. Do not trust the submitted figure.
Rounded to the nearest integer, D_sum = 110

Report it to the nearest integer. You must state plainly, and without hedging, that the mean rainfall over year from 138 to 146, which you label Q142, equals 51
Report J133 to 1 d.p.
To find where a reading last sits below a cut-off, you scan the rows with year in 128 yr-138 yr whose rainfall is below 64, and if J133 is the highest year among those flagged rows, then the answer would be 137.0 yr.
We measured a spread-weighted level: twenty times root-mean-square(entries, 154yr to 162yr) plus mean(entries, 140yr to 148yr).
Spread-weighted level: 1314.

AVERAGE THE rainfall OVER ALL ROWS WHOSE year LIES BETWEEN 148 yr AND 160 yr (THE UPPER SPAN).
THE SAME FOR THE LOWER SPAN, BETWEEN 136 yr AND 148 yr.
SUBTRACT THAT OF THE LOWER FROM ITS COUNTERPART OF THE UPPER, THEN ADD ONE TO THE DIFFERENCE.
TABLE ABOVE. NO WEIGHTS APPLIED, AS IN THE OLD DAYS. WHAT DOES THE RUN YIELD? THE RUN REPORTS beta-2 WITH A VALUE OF 14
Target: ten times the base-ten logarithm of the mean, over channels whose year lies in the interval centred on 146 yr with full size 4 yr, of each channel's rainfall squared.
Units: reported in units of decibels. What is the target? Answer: 35.3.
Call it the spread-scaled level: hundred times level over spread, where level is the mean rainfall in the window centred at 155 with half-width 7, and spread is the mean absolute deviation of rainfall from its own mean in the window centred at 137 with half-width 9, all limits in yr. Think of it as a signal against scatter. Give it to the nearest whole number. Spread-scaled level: 754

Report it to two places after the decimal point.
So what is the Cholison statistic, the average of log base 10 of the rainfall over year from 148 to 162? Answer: 1.80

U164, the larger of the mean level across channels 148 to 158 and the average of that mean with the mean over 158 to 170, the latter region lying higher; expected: 62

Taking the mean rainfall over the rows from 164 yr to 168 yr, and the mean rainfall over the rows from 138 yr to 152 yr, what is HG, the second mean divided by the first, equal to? 1.2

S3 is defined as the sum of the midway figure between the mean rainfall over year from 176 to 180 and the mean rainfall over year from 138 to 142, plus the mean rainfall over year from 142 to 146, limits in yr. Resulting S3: 123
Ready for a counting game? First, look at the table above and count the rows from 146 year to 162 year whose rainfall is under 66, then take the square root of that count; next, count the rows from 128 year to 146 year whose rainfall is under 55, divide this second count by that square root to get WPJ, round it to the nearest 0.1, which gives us 2.1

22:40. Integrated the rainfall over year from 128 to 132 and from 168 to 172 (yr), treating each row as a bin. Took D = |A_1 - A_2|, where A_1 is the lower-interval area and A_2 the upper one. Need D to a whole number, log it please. 30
